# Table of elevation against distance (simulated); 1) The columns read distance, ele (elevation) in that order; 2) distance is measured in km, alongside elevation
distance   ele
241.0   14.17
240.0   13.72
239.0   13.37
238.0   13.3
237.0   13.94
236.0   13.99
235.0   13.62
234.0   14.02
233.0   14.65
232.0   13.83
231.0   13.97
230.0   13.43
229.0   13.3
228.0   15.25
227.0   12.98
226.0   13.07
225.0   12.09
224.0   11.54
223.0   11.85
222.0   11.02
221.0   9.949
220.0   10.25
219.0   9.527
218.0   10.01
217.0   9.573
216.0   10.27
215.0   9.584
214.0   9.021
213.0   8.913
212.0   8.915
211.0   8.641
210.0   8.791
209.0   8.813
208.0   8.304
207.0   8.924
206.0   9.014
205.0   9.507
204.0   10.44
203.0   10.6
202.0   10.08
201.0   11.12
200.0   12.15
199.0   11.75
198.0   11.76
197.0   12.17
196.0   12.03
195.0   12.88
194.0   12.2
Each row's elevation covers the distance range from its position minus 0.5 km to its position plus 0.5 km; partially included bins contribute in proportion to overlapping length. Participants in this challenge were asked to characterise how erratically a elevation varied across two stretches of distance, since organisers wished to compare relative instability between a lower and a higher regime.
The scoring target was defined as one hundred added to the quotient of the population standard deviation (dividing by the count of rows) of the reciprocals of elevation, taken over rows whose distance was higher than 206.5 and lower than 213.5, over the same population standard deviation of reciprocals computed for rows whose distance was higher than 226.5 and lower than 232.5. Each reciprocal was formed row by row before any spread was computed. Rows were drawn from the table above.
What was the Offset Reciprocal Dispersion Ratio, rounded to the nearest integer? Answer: 101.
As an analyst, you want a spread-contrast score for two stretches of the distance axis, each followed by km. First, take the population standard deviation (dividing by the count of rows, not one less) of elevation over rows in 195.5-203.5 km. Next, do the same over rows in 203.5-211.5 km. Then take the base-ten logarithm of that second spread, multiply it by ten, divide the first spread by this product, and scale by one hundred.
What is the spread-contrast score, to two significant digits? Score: -34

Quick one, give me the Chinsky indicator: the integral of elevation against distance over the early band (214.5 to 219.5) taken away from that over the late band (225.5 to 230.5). 19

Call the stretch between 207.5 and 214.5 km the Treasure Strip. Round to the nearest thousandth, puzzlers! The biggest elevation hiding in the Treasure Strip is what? 9.021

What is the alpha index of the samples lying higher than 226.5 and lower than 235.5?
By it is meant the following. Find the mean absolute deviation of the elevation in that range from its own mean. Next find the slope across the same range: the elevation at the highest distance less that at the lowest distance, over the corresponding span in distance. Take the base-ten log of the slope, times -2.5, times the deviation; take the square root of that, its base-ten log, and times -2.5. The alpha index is -0.19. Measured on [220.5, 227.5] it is 0.27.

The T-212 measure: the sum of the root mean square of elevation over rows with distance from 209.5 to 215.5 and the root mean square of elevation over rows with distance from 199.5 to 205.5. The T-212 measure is 20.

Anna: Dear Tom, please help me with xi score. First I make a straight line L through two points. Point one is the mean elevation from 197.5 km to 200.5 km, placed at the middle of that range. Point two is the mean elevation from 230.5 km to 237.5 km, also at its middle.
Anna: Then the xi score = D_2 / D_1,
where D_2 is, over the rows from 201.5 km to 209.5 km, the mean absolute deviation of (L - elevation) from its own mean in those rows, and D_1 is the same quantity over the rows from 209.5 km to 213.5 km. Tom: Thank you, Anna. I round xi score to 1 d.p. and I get 11.4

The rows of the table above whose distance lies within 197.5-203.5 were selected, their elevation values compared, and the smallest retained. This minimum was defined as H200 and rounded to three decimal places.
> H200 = 10.080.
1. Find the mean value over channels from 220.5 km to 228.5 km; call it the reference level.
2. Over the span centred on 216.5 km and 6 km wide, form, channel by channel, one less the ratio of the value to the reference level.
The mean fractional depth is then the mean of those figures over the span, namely 0.21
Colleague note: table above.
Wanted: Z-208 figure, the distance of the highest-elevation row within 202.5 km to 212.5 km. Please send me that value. 203.0 km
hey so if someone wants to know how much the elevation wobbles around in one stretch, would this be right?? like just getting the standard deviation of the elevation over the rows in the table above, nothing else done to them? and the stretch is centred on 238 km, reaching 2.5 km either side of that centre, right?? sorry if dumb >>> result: 0.3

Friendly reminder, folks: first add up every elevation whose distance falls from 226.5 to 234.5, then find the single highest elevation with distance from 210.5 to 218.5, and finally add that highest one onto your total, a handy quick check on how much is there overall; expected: 122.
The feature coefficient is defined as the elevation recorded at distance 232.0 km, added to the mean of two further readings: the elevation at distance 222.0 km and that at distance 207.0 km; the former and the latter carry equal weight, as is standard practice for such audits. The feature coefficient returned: 23.8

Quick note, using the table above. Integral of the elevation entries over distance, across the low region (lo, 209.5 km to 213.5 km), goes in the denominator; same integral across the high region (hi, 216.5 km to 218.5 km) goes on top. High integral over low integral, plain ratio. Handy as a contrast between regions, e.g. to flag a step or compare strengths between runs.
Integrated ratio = 0.6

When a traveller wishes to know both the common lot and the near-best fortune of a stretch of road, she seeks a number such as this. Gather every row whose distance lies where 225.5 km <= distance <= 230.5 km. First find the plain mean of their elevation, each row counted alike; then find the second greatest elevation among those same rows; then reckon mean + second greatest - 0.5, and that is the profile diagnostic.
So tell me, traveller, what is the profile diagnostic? 27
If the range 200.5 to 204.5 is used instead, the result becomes 21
